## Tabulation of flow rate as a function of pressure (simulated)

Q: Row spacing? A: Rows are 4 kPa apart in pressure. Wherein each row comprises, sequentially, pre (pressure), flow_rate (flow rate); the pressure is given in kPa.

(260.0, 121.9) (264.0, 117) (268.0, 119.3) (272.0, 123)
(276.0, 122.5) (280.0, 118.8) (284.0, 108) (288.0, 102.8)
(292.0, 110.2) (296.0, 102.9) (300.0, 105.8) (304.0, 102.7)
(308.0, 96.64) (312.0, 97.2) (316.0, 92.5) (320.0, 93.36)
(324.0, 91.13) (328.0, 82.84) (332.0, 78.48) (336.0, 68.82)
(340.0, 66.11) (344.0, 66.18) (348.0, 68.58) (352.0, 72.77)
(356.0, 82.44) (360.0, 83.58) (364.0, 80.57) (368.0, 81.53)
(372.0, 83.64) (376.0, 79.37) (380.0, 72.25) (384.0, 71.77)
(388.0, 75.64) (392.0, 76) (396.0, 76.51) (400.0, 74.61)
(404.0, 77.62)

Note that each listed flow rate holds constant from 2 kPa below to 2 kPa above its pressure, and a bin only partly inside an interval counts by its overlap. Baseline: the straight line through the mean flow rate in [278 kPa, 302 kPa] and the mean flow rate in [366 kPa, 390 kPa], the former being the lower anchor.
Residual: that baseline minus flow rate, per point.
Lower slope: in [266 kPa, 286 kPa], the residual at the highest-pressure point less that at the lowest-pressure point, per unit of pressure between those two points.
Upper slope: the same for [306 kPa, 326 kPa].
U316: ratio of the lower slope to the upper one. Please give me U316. -76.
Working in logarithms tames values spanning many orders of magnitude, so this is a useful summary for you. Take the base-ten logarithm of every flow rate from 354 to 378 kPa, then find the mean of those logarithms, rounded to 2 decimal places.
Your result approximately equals 1.91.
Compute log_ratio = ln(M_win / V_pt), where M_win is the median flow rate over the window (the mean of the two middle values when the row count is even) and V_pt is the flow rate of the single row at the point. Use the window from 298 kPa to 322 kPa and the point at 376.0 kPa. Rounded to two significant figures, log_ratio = 0.20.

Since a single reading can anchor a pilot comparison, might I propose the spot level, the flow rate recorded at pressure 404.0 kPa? 77.62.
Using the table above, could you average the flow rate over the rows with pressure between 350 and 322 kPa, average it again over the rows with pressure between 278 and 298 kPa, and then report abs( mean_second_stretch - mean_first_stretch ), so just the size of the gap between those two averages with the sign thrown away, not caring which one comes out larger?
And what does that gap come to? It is 34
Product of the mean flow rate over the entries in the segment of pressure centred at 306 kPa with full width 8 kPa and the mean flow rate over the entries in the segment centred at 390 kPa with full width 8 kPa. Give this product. 7557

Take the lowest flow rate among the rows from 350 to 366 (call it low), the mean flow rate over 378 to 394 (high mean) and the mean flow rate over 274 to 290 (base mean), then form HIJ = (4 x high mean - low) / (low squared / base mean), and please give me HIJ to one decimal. 4.8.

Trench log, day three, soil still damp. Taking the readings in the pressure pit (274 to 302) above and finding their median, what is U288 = 108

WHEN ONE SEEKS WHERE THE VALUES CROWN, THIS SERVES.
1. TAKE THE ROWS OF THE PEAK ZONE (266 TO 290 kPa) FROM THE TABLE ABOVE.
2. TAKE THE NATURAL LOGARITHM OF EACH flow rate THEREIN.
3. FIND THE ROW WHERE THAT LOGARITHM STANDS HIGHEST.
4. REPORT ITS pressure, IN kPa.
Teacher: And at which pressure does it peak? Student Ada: 272.0 kPa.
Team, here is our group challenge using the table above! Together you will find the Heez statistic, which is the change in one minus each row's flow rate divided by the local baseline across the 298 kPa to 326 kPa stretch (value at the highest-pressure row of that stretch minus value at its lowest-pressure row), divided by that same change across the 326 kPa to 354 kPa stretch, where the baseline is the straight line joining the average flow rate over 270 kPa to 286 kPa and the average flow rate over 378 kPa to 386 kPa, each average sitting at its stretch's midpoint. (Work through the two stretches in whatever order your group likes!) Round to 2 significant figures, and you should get 4.2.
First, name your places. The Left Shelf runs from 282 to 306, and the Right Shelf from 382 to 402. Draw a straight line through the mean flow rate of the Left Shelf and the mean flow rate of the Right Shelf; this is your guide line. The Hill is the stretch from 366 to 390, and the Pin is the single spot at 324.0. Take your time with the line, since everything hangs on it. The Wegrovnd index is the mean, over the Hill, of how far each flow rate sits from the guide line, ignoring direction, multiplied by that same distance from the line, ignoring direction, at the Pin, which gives 13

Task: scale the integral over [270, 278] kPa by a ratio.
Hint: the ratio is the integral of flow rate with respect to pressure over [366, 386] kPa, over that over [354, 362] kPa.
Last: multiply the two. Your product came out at 2298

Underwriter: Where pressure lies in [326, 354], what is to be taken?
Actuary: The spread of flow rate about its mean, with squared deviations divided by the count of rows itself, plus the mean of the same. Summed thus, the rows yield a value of 78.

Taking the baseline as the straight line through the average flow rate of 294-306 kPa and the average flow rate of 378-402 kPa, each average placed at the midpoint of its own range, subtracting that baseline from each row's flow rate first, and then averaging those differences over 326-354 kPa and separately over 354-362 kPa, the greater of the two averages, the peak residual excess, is -1.9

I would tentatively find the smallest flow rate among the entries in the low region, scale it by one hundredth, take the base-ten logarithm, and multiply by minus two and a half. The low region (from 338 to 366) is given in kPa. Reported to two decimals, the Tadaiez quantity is 0.45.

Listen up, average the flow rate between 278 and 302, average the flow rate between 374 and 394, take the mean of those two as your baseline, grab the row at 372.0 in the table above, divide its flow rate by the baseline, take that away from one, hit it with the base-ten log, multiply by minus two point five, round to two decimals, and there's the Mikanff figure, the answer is 2.66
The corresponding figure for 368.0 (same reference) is 2.40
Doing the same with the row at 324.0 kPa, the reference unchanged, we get 5.86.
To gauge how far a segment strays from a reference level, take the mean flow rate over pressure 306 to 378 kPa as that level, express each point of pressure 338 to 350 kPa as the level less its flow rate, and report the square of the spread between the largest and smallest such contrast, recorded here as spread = 6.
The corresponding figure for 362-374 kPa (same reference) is 9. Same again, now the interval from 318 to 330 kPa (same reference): 111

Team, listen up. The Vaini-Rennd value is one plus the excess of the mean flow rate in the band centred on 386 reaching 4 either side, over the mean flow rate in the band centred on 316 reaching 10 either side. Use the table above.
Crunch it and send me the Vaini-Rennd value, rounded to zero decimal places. -19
